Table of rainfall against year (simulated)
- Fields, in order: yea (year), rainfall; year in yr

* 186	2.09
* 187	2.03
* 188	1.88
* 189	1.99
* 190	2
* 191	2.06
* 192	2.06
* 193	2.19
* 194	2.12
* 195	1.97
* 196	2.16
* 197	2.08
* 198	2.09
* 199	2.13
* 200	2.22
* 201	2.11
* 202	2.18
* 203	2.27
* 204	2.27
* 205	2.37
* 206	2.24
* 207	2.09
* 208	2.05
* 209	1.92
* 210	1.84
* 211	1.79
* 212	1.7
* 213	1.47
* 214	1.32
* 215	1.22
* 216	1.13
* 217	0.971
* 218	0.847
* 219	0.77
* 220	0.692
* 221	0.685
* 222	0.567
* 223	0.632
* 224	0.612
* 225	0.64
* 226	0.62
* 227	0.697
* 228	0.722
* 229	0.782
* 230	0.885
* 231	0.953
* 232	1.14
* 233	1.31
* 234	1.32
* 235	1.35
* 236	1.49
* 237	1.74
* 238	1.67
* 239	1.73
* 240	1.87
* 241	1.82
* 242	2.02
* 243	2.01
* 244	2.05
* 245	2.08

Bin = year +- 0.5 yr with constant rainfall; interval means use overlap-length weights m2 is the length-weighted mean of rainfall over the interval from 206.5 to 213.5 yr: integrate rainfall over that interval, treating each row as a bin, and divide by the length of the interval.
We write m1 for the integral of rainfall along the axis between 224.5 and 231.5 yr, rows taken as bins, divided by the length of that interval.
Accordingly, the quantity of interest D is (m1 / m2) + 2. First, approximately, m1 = 0.8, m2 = 1.84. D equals 2.4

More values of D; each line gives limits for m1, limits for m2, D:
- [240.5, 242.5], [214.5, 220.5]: 4.0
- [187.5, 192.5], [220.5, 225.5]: 5.2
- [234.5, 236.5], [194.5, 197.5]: 2.7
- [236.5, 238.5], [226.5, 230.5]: 4.2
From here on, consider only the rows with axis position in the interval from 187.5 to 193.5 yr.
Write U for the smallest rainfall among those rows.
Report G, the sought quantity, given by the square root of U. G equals 1.4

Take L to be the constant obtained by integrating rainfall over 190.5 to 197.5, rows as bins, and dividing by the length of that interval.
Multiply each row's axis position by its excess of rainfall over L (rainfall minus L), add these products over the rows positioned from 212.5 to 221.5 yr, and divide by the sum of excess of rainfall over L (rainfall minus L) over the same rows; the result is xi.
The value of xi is 217.6 yr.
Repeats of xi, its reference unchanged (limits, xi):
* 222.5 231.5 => 226.8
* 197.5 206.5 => 203.5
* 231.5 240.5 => 235.0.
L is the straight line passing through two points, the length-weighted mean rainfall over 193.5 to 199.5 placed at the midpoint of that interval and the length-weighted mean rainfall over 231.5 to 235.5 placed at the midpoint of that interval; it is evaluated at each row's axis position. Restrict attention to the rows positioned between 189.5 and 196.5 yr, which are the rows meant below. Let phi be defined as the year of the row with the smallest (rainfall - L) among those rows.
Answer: 190 yr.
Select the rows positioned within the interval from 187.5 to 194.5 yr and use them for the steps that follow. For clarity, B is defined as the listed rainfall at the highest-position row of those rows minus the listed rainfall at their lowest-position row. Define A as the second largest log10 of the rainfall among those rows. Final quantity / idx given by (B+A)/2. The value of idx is 0.28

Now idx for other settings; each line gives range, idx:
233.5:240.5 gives 0.40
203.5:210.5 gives -0.04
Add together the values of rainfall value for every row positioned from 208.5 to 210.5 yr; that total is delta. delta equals 3.8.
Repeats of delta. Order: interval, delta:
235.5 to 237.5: 3.2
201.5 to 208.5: 15.5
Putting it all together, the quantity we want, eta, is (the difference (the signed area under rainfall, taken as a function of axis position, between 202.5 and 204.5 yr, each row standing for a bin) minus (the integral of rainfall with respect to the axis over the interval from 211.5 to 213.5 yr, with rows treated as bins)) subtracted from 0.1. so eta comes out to -1.3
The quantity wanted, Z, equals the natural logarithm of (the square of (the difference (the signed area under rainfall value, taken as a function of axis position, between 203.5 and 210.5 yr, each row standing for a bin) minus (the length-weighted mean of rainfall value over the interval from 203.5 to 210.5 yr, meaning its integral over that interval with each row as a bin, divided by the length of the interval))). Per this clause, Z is 5.1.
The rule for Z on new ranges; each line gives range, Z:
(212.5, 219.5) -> 3.8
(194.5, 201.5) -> 5.1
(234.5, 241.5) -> 4.6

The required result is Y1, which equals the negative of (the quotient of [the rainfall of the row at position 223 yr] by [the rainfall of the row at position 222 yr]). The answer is -1.1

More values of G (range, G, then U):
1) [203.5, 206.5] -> 1.5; 2.24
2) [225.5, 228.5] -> 0.8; 0.62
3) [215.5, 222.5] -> 0.8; 0.567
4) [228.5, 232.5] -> 0.9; 0.782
